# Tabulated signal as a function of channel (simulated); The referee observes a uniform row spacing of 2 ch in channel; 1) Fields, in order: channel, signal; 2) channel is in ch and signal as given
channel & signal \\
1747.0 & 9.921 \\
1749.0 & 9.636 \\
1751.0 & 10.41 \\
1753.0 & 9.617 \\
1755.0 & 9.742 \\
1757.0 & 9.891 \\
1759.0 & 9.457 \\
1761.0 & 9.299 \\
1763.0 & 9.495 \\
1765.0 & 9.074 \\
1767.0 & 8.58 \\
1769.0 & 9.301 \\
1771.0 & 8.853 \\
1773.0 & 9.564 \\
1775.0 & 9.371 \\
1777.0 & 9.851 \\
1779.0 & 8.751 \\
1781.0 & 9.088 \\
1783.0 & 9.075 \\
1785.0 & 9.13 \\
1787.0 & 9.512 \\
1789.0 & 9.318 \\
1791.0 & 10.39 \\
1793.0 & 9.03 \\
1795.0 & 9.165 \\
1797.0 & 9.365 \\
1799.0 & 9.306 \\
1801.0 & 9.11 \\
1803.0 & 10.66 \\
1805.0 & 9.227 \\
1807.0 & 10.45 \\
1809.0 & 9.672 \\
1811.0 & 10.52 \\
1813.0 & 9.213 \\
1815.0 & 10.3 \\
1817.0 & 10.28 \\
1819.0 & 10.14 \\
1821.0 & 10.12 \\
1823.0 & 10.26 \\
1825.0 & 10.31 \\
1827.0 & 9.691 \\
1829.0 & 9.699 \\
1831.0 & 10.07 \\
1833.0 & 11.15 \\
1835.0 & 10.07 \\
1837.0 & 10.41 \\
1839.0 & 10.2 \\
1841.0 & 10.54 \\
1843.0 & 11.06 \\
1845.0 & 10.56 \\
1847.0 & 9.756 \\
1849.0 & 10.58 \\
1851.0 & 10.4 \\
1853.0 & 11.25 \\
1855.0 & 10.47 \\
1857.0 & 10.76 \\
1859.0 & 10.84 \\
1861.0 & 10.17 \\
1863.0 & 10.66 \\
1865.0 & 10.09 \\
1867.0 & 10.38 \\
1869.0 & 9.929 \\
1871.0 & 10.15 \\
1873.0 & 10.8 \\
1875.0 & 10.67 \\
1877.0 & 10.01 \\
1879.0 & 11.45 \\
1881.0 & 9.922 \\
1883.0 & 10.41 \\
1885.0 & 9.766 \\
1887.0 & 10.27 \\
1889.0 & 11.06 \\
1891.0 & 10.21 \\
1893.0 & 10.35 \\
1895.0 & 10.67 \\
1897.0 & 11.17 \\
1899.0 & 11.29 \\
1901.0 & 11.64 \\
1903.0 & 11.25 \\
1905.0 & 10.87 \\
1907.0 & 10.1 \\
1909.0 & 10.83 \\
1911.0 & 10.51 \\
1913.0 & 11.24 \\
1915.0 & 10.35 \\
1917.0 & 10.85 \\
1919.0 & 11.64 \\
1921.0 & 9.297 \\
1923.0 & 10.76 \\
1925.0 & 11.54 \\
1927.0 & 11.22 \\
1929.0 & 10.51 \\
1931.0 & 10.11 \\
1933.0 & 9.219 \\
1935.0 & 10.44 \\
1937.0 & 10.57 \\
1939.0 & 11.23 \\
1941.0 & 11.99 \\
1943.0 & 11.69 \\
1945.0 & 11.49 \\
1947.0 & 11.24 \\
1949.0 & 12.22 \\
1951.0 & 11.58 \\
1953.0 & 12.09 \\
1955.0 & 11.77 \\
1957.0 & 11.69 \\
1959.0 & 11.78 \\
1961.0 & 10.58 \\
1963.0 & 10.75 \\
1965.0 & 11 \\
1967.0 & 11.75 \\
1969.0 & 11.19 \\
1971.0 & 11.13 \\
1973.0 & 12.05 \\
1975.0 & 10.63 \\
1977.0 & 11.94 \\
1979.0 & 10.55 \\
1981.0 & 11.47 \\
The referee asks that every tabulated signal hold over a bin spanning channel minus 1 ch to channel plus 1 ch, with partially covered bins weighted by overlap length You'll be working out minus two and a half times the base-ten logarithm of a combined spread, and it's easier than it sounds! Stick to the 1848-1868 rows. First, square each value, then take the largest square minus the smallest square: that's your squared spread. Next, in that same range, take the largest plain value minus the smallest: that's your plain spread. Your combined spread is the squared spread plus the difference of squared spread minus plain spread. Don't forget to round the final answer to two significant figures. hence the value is -4.2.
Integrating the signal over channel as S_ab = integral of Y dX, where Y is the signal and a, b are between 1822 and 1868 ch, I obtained 479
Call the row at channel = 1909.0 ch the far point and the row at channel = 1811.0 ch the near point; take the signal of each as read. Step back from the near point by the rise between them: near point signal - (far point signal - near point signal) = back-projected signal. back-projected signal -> 10.2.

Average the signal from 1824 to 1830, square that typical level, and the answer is 98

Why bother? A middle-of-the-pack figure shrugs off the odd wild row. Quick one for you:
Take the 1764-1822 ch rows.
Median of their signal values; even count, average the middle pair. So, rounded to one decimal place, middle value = 9.3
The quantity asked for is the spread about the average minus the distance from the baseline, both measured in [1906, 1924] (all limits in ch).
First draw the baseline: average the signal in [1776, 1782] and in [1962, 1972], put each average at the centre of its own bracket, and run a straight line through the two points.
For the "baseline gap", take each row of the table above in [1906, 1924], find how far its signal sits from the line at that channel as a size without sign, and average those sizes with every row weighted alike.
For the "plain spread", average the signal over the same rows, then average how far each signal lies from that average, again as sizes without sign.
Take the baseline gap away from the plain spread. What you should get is 0.01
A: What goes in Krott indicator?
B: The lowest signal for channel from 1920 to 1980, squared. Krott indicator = 85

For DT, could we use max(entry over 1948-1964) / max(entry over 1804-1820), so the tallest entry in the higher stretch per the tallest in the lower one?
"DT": 1.16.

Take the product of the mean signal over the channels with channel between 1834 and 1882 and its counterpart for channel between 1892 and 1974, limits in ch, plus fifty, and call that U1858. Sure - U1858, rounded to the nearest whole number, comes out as 166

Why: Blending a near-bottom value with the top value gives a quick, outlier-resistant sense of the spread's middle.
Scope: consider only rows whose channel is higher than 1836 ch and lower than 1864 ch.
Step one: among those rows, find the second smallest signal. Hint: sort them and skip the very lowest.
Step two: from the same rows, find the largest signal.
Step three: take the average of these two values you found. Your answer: 10.7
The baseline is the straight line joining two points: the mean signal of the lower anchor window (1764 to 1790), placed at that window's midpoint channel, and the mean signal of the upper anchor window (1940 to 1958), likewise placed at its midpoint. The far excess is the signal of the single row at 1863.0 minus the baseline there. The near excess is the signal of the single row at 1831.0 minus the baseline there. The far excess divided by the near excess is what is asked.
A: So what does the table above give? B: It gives 2.5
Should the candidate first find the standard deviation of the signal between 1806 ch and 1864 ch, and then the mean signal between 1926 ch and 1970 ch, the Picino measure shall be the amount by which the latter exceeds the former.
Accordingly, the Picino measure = 10.73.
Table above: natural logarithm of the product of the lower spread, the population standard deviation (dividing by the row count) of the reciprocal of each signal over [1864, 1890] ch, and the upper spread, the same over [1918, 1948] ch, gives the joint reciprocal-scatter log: -10.4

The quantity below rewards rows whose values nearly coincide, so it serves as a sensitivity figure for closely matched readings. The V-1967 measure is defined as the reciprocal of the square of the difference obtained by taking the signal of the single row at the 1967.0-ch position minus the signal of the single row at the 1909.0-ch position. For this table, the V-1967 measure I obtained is 1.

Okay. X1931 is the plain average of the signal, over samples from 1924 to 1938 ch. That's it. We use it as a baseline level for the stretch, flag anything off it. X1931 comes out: 10.5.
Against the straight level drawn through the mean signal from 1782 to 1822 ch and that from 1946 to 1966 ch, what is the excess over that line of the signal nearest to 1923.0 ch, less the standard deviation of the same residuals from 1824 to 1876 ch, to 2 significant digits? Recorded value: -0.75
